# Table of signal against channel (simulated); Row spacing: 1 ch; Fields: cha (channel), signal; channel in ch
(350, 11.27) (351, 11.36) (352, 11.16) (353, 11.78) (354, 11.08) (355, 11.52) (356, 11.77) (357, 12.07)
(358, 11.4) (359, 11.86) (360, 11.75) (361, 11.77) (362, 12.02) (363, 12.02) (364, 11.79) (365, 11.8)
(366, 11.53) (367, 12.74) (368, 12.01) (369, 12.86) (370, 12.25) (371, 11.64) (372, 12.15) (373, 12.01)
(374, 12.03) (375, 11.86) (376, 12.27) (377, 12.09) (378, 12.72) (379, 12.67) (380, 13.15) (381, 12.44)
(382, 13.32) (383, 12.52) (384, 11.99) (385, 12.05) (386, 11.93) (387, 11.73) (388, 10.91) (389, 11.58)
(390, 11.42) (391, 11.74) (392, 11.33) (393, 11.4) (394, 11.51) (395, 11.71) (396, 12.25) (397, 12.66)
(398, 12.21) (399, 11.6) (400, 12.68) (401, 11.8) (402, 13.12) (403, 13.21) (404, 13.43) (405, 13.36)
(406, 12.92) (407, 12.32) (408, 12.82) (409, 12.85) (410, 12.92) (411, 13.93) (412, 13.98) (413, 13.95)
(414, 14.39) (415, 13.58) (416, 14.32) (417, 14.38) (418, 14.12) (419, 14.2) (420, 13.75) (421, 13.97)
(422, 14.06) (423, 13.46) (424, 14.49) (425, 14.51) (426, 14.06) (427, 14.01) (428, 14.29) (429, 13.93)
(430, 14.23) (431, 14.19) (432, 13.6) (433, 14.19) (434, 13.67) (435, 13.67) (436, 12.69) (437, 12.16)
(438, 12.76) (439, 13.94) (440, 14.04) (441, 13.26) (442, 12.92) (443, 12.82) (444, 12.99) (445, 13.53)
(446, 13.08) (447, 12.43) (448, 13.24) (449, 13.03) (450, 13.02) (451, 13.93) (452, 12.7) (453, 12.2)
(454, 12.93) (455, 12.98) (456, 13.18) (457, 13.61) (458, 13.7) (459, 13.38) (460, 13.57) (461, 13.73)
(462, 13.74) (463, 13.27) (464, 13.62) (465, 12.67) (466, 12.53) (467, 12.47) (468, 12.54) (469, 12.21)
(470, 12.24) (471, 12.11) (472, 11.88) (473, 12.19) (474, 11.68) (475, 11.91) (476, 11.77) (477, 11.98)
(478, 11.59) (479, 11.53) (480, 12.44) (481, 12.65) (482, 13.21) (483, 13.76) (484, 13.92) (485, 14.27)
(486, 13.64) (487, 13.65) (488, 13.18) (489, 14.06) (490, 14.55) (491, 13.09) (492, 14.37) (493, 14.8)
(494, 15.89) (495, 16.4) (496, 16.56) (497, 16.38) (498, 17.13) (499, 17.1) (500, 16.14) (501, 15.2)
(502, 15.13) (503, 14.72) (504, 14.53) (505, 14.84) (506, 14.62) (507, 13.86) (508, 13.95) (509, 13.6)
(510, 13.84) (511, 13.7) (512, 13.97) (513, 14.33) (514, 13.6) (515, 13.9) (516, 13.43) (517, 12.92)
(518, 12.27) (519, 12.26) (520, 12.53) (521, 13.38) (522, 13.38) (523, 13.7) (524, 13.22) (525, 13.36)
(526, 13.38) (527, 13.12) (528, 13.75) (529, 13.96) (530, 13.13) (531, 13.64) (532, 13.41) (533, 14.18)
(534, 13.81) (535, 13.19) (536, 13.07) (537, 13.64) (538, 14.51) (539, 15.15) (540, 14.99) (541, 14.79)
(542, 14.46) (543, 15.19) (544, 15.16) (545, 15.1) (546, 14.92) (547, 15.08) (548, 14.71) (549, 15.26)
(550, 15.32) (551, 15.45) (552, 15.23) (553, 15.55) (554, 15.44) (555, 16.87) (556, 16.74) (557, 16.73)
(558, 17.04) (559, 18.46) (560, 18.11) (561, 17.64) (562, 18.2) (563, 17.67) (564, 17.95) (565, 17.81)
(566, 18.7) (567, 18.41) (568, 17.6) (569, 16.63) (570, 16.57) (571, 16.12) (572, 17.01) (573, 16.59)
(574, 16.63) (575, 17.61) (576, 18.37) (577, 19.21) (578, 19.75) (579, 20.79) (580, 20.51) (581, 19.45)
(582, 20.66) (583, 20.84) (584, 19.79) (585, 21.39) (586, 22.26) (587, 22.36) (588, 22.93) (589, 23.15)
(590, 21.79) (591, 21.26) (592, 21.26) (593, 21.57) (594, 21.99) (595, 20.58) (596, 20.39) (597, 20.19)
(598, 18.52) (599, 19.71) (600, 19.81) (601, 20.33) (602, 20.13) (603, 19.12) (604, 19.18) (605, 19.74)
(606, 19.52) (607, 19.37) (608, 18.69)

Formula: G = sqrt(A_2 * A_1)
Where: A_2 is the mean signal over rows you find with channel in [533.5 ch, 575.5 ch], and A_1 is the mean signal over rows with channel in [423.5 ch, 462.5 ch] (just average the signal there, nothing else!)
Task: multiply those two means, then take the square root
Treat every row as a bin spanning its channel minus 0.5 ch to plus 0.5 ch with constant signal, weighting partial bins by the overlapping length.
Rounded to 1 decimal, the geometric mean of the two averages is 14.7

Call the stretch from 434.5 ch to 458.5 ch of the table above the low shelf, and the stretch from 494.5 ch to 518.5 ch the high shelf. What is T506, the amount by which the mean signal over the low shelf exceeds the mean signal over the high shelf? -1.6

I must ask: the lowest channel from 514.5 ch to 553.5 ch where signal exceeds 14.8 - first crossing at 539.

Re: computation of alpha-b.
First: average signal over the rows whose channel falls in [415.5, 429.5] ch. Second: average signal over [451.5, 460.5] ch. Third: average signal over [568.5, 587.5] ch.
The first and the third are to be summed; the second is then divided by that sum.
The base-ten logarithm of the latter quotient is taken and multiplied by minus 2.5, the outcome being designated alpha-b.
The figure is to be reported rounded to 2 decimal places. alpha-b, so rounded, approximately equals 1.01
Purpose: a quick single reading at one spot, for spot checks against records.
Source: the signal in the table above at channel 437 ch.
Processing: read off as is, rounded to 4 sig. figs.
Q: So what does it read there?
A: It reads 12.16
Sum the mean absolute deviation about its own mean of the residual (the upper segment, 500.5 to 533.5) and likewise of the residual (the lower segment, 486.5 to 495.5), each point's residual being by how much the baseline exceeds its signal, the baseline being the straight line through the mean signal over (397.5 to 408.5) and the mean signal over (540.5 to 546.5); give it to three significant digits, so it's 1.46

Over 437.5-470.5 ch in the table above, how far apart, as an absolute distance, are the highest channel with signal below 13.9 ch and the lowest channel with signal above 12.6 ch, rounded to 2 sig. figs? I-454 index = 32 ch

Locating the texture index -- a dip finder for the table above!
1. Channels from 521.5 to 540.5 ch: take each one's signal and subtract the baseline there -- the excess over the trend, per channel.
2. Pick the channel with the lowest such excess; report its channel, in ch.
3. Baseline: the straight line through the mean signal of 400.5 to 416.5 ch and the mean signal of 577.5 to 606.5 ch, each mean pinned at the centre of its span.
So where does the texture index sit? 536 ch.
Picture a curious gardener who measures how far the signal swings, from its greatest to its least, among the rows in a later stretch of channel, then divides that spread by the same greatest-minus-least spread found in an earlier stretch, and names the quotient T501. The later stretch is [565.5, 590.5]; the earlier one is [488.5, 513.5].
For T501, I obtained 1.7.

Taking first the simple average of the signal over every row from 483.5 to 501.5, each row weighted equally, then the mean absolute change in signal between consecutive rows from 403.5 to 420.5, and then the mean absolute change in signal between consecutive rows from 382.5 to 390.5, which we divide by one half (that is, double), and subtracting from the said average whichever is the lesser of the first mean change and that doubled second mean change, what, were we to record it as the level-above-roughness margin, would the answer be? 14.7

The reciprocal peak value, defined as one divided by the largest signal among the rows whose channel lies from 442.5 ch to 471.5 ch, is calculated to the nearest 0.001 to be 0.072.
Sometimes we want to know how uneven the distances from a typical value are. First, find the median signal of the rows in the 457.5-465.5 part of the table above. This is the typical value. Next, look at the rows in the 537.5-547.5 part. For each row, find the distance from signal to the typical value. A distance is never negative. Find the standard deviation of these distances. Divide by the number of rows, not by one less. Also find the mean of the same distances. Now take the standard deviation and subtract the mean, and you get -1.1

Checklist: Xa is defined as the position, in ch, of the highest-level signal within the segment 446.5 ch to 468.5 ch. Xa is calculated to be 451 ch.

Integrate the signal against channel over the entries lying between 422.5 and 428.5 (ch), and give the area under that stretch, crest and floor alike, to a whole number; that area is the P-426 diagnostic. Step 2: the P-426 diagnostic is 85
